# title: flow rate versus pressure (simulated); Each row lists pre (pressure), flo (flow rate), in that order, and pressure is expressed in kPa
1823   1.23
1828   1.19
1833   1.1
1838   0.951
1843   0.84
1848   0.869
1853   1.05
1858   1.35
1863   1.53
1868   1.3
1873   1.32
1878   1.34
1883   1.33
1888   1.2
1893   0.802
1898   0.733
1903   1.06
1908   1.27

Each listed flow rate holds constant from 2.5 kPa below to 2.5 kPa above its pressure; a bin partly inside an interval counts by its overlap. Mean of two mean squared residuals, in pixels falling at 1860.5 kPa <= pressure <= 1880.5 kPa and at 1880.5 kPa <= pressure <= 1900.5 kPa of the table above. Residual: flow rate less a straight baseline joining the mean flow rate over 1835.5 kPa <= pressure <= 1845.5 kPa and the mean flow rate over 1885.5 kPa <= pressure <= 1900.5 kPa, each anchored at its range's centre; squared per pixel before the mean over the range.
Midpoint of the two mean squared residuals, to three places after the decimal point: 0.152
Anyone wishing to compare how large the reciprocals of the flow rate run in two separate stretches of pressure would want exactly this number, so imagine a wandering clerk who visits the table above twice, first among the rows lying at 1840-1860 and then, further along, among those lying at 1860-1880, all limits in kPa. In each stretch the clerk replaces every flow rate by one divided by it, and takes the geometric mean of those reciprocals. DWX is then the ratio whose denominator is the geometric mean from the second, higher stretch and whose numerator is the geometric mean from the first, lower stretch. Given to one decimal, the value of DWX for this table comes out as 1.4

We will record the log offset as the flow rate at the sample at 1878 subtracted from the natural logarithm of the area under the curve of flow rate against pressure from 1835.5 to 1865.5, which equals 2.15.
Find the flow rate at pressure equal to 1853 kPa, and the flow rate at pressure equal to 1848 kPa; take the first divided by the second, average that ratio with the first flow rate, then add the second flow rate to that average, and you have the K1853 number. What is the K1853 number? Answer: 2.0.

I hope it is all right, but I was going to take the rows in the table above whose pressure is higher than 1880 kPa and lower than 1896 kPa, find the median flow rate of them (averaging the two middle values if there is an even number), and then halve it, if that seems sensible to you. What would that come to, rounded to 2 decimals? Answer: 0.60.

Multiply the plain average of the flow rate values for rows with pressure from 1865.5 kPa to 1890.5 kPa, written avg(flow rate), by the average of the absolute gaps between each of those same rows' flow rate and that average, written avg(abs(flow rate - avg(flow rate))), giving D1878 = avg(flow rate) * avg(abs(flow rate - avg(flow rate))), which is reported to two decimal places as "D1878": 0.05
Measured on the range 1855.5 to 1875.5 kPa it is 0.11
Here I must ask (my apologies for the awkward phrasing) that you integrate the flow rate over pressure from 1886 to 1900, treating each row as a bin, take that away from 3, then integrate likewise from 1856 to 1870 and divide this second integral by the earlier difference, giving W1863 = -2.0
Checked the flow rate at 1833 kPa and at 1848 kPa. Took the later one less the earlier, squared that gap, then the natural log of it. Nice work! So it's -2.9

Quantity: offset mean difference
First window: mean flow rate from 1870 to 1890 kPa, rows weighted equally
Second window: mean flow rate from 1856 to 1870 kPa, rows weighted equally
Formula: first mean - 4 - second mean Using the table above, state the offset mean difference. -4.10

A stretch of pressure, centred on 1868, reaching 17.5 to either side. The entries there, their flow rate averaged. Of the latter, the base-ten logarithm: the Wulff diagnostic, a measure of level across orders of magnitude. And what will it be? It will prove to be 0.12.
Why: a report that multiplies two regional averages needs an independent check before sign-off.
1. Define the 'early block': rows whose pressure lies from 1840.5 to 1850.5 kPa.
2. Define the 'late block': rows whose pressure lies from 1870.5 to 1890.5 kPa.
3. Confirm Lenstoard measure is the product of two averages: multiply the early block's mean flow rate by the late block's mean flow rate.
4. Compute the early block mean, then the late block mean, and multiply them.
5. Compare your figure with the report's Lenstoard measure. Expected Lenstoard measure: 1.11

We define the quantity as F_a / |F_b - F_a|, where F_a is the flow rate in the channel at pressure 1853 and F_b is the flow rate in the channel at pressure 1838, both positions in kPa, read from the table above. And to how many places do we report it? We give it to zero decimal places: 11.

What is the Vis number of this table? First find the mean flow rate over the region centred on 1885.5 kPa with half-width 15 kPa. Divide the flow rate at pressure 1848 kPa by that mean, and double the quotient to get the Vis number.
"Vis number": 1.6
